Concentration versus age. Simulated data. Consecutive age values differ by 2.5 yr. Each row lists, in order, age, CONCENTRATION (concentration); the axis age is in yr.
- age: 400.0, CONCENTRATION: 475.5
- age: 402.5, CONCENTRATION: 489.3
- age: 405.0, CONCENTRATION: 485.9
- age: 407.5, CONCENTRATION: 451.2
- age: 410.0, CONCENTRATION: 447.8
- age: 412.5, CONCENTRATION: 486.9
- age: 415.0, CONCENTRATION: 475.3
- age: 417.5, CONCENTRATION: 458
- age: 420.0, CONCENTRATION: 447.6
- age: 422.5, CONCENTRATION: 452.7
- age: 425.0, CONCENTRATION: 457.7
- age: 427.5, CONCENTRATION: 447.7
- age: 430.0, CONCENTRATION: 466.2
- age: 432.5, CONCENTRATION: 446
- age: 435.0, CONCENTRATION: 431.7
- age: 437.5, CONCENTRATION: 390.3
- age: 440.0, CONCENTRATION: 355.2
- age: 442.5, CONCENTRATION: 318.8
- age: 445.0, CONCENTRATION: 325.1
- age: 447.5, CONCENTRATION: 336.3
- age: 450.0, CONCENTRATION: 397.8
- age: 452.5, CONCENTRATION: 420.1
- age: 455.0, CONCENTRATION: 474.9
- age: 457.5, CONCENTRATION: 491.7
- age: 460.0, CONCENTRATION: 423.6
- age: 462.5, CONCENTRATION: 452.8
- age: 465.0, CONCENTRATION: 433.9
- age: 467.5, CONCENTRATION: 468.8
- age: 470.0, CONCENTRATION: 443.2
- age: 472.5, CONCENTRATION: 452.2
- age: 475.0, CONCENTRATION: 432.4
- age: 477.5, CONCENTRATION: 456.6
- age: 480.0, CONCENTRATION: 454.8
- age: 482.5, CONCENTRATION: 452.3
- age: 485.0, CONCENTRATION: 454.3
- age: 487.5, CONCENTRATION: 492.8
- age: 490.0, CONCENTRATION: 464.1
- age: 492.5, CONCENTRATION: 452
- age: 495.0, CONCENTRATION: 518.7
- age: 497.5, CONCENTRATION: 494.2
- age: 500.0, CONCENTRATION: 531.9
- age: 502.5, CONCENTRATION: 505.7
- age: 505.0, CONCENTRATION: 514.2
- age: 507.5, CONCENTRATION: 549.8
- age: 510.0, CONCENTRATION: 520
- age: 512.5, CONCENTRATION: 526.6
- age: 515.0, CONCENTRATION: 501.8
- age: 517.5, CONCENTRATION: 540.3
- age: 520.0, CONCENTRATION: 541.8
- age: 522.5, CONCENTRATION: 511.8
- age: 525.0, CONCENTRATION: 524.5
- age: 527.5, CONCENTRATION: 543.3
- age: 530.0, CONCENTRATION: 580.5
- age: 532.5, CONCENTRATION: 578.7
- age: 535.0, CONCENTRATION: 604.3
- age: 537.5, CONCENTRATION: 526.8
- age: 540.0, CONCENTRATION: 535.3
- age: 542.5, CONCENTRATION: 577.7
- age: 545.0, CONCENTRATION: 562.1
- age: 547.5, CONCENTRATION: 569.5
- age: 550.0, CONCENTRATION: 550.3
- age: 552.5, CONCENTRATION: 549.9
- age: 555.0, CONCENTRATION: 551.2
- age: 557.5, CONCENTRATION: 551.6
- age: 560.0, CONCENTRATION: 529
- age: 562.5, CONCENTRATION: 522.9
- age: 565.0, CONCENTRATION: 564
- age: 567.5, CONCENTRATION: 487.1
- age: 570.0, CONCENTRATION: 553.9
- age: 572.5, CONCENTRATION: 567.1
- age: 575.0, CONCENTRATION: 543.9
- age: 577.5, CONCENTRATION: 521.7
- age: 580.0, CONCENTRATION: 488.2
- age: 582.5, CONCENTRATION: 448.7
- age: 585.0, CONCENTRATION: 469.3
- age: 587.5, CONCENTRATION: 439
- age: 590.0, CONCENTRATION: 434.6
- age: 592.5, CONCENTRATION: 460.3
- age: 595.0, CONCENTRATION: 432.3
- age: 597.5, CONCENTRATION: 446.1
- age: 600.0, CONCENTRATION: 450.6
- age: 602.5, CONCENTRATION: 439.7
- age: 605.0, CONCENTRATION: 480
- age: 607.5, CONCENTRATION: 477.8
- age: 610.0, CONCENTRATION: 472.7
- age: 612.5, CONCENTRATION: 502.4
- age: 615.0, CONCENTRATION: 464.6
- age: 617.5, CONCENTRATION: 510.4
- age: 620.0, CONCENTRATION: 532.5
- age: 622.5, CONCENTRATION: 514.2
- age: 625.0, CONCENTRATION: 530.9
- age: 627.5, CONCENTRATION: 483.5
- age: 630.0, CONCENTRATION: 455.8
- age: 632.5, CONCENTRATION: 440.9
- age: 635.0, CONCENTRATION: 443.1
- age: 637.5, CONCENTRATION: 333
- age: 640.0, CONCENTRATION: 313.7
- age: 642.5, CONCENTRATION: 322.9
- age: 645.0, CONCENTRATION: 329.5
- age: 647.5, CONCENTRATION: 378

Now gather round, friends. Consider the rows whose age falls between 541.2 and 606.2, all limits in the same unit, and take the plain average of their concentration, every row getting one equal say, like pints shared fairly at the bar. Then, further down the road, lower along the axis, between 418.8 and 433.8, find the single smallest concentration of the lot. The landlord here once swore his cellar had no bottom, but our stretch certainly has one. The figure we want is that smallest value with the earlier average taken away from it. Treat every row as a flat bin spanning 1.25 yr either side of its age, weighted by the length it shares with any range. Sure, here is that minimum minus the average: -61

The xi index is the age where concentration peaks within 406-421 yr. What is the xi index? 412.5 yr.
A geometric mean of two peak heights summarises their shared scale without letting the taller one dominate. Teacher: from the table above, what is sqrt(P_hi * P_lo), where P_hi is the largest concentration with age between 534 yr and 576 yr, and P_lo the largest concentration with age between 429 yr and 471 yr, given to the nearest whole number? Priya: 545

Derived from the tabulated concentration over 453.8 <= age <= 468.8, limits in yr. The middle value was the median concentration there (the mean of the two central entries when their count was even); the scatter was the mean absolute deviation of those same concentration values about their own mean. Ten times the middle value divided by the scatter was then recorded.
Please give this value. 221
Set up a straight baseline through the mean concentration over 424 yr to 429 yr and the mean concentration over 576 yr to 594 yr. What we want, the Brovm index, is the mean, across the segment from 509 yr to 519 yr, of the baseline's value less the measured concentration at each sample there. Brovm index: -62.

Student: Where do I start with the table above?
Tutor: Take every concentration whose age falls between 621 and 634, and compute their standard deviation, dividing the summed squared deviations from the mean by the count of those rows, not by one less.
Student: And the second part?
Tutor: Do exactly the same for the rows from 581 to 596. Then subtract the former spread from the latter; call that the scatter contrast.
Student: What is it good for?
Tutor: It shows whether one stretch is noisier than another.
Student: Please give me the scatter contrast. -20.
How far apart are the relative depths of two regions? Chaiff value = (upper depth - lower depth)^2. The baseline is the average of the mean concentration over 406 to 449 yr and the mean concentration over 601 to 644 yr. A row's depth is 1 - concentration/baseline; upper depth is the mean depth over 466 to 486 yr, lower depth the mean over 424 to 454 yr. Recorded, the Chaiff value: 0.014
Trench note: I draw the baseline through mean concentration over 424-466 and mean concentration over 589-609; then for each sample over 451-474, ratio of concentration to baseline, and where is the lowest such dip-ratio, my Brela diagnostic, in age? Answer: 452.5 yr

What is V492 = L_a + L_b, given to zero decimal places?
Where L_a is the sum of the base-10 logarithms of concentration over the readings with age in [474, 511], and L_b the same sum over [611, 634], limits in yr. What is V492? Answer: 65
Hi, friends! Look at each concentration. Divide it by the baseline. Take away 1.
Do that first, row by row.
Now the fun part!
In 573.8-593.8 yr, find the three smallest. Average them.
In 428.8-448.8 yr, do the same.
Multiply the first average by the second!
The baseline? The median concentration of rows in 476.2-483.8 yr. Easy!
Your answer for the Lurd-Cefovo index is 0.0087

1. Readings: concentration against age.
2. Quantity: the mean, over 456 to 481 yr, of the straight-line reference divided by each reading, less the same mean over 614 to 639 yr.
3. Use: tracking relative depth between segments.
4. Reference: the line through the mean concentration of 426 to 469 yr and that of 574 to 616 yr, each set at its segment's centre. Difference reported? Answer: -0.10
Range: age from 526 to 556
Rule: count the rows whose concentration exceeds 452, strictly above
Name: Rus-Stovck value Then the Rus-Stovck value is 12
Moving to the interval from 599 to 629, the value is 10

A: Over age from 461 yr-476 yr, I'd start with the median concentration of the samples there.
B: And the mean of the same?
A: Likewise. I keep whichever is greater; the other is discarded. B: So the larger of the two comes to 448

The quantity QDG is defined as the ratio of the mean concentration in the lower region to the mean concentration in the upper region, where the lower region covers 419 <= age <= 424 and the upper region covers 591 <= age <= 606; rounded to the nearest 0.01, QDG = 1.00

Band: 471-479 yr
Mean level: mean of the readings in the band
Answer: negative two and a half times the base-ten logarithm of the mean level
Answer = -6.626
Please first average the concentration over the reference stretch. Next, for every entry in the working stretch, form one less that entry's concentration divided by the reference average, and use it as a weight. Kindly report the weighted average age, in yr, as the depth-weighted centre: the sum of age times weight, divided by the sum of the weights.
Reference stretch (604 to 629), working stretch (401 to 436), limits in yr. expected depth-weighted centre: 421.9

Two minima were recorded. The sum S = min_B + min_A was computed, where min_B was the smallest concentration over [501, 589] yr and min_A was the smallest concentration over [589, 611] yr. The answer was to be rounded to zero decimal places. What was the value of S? 871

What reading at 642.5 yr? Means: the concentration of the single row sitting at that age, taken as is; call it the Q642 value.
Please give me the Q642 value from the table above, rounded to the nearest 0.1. 322.9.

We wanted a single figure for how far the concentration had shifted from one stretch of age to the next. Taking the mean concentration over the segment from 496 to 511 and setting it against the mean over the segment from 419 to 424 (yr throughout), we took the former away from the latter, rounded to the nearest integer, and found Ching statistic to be -69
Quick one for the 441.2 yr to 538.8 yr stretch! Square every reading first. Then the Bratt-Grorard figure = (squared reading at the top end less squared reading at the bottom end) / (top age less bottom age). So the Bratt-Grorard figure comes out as 1851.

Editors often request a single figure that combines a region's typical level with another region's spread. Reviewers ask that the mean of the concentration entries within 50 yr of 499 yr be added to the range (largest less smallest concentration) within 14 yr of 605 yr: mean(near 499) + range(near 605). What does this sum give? 578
